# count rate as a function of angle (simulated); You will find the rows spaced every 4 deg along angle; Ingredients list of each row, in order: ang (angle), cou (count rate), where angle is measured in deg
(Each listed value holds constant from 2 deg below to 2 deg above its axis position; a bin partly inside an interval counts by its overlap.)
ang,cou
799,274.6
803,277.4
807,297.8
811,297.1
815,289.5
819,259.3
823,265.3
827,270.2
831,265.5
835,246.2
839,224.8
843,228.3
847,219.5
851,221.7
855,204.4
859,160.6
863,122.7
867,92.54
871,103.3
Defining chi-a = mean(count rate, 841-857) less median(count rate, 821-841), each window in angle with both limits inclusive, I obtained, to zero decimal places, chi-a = -47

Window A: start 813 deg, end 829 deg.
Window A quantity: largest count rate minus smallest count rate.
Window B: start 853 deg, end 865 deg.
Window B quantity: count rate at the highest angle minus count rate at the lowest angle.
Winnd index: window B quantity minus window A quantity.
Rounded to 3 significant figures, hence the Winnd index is -112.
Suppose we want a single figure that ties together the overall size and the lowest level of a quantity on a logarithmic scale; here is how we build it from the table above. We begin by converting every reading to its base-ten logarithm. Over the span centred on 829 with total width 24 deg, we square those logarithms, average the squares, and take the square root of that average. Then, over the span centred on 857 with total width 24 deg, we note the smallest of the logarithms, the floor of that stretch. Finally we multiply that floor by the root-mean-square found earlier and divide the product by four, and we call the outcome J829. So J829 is 1.18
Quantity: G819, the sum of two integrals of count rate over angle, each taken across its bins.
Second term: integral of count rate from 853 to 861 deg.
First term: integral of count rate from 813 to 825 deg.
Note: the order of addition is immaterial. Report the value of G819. 4716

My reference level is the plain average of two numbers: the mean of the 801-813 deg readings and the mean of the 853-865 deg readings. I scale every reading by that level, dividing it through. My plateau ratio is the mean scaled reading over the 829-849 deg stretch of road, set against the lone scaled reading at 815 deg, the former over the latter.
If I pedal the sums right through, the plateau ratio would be 0.818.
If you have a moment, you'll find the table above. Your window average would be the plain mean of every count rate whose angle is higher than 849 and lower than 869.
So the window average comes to 160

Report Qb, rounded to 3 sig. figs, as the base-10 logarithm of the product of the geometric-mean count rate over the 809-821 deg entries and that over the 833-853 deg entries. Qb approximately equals 4.81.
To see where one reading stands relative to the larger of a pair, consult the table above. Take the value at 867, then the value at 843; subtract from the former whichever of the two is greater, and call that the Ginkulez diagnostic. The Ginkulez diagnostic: -136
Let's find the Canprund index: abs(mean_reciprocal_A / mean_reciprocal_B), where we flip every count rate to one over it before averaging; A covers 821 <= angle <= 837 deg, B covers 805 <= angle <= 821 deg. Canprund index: 1.09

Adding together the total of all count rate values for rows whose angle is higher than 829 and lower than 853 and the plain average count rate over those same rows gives 1640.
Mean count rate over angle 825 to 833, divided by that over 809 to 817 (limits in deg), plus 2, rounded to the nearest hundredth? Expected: 2.91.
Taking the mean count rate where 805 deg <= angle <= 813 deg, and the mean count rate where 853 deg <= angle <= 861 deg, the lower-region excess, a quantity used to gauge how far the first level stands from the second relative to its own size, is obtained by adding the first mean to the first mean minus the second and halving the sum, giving 206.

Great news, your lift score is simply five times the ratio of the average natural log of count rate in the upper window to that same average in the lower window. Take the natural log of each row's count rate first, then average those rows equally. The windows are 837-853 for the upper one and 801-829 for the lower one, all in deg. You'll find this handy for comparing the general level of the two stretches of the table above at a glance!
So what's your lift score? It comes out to 4.80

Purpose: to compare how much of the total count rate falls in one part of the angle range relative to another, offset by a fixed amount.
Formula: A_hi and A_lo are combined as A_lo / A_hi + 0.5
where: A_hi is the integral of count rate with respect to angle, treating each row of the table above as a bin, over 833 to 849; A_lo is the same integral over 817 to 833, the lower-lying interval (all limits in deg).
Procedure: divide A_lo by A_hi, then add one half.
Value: 1.7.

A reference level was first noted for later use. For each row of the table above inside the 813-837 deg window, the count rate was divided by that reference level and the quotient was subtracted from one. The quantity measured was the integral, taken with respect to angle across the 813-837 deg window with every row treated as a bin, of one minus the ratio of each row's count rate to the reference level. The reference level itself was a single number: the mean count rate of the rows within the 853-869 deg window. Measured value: -20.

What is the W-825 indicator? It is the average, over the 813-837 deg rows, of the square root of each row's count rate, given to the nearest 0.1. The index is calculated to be 16.3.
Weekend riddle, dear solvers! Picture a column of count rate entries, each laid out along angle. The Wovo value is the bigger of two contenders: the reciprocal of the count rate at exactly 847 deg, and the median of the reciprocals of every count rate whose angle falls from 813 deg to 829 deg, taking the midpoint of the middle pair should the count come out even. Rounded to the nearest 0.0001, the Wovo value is 0.0046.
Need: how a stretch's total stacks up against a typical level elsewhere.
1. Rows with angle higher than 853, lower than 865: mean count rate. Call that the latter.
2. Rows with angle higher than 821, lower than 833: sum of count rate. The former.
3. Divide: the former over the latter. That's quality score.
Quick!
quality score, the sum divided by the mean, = 4.9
